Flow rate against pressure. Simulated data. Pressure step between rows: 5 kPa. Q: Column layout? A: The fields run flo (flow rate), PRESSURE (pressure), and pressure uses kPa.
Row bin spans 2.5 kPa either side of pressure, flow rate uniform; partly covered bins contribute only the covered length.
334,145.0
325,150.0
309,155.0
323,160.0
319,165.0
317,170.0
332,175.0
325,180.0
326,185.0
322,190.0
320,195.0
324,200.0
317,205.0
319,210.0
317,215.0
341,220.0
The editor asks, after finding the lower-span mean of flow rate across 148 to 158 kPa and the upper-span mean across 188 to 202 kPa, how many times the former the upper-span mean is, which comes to 1.016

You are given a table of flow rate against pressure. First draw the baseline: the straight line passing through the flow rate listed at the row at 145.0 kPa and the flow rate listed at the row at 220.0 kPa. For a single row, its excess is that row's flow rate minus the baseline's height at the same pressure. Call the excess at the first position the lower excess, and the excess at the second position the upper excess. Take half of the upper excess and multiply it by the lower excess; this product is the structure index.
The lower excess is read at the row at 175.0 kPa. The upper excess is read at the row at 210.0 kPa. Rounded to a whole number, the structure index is 51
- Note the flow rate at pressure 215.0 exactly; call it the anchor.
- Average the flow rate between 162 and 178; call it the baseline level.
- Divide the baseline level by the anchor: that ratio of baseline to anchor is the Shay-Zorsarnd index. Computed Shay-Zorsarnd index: 1.02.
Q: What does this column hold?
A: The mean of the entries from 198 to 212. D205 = 320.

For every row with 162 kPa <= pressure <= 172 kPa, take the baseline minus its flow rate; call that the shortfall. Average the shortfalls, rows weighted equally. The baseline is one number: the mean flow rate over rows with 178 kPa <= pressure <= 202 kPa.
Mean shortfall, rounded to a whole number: 5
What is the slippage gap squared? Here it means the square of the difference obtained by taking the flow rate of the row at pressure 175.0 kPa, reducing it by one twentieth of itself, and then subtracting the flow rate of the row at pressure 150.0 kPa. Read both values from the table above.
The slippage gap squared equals 92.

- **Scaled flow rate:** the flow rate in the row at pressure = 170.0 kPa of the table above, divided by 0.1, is 3170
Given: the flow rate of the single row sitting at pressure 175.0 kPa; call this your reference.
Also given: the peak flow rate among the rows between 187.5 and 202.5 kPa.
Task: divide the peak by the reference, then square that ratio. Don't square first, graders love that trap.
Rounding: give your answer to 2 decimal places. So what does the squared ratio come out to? 0.95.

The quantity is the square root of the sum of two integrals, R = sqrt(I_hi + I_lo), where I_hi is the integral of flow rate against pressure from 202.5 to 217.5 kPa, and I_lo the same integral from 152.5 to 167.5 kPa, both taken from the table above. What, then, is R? 97.6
